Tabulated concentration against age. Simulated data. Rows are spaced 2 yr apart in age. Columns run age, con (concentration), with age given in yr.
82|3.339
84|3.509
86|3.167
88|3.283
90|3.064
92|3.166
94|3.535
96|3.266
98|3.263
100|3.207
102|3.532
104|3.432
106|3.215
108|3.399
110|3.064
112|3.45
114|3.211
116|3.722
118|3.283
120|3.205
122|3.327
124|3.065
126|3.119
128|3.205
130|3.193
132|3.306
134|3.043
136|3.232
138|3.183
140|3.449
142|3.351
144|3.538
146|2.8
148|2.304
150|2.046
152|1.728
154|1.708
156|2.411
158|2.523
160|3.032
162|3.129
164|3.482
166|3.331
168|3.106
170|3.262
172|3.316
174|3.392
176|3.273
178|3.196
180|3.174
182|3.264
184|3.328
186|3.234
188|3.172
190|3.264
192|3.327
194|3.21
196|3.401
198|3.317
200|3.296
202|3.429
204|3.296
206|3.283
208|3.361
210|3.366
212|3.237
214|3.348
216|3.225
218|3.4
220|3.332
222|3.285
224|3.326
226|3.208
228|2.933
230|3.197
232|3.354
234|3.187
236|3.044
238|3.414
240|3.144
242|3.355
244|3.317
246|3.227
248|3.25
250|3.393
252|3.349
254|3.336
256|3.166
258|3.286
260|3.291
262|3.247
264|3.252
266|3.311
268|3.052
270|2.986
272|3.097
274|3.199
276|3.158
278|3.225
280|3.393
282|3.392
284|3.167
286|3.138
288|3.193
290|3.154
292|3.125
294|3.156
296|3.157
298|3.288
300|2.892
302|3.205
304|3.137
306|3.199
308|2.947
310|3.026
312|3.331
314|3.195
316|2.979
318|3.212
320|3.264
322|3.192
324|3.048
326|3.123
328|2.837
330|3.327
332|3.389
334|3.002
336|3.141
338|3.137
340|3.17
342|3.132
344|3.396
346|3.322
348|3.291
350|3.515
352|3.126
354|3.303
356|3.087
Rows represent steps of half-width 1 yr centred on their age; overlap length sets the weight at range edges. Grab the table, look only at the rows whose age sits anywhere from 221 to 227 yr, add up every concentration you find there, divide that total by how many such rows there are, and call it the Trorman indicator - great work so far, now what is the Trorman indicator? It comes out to 3.27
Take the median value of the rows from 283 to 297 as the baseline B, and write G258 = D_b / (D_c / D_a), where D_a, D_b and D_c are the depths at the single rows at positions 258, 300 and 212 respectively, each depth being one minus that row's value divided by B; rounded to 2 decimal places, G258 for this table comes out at 0.13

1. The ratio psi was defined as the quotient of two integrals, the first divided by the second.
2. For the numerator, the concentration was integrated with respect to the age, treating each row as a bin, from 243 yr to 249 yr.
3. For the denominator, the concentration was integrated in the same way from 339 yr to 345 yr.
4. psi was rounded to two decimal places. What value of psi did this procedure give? 1.01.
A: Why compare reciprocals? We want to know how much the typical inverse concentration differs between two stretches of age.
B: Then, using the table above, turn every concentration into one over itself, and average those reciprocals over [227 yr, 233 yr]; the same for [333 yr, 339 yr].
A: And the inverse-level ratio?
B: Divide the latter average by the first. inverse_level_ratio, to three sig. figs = 1.02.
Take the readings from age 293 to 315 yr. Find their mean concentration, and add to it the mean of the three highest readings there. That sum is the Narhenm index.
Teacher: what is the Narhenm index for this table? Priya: 6.41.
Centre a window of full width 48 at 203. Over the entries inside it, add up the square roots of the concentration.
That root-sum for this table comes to 44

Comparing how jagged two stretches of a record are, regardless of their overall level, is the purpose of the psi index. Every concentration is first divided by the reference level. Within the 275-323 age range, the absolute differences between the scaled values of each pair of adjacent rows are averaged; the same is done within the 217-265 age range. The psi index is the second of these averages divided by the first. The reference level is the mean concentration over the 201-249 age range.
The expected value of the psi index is 1.0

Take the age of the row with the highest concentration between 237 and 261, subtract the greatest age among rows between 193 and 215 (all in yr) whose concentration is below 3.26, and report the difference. 26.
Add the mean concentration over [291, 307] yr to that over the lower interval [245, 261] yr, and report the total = 6.43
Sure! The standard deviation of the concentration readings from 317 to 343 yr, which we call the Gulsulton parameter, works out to 0.14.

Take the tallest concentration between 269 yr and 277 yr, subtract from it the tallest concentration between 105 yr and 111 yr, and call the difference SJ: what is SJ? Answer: -0.20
